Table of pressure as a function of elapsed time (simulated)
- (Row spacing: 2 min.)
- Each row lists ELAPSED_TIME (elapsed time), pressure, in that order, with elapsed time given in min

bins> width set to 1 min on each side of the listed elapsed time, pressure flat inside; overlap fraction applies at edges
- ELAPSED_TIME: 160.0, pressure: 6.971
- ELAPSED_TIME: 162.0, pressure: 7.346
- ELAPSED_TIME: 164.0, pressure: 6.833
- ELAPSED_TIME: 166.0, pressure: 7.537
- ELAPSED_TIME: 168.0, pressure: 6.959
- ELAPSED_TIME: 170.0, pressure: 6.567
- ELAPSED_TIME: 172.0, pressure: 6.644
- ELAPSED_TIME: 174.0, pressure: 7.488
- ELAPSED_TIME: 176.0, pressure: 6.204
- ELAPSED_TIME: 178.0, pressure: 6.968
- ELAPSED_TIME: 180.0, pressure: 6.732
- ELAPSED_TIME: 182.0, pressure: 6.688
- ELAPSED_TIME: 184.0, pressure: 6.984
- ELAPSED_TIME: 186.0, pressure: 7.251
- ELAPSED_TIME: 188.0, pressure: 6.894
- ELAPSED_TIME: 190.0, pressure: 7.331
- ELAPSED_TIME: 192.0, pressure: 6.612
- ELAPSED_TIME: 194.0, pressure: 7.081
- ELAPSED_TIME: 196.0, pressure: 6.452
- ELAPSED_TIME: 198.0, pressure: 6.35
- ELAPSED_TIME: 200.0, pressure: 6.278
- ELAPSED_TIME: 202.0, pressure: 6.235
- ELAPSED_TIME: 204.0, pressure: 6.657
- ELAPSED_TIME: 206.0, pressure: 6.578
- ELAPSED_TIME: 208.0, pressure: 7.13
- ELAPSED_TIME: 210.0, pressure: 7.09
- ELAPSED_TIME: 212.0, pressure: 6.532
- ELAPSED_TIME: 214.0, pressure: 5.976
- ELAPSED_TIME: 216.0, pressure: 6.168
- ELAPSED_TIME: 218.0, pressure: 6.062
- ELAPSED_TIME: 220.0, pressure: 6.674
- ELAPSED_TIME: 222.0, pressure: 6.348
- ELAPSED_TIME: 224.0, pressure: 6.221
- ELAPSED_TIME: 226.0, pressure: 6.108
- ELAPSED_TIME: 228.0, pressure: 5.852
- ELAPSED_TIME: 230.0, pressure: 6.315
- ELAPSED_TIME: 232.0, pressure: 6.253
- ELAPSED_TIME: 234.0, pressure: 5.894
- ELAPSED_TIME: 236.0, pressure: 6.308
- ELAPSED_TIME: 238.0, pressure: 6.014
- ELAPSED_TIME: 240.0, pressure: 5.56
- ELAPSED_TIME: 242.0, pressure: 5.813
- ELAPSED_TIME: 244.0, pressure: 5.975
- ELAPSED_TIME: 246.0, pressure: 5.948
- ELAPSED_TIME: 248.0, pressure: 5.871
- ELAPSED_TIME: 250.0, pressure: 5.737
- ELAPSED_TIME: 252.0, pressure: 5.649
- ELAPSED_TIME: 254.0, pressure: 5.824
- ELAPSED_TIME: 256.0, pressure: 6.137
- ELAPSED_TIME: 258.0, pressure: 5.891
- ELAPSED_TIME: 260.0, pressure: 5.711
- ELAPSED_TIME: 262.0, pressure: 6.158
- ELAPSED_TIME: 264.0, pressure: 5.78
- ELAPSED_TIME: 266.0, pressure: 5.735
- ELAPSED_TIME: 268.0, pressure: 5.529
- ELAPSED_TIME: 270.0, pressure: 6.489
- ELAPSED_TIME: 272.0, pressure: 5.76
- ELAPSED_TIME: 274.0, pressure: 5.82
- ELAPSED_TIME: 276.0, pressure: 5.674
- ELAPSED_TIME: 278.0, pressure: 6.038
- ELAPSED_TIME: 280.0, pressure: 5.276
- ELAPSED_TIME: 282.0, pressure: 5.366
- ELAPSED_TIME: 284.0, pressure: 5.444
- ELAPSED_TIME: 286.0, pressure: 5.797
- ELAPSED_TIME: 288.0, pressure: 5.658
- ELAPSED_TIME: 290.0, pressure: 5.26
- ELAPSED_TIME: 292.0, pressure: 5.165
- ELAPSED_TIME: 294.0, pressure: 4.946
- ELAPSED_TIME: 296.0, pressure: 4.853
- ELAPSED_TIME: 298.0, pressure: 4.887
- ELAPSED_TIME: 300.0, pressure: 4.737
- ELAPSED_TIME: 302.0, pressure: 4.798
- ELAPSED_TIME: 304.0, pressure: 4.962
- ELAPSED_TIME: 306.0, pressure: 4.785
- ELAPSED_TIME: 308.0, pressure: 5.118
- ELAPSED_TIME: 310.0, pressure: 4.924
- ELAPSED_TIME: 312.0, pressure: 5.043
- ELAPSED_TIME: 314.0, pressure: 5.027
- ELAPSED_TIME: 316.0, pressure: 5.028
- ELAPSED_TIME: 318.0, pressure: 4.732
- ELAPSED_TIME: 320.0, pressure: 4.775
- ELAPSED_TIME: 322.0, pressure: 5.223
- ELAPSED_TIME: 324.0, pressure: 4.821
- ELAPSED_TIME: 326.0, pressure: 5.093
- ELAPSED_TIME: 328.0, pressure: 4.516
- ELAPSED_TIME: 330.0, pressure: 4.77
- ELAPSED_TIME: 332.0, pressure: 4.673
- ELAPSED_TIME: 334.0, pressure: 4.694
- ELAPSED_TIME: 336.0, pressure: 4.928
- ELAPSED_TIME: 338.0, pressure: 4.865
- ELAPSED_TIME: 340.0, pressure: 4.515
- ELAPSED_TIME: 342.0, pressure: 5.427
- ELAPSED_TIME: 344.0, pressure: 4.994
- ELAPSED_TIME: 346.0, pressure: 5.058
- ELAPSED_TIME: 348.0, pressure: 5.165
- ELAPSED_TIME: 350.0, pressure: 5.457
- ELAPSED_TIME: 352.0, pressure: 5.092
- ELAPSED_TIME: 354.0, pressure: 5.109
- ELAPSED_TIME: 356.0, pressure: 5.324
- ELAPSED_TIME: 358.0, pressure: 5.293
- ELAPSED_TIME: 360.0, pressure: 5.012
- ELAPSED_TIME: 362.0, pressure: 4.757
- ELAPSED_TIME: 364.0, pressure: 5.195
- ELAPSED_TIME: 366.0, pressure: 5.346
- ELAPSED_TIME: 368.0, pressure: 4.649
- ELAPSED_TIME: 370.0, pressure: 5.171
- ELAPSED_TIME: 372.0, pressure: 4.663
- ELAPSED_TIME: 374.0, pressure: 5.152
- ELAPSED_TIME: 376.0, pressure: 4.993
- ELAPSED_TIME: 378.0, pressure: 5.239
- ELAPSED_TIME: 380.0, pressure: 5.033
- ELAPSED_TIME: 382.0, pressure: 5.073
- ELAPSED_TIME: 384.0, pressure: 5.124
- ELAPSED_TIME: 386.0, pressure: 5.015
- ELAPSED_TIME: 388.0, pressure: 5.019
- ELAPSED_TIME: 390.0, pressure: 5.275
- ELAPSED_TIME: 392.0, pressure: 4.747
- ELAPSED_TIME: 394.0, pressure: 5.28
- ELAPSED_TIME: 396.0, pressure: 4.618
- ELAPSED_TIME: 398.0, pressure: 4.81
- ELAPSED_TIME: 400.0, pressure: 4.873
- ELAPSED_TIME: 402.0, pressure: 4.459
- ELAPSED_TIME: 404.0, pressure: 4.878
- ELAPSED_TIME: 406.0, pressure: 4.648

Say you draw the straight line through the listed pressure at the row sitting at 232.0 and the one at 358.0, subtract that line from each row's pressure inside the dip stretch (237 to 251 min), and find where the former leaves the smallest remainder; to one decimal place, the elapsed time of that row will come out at 240.0 min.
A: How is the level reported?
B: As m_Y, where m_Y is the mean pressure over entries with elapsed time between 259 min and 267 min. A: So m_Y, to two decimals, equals 5.85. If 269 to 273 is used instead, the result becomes 6.12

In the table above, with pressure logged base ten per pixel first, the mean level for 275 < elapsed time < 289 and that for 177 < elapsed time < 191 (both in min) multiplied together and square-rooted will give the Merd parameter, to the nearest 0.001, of 0.795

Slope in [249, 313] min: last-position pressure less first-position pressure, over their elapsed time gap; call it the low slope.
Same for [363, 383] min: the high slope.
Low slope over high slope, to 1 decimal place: 1.7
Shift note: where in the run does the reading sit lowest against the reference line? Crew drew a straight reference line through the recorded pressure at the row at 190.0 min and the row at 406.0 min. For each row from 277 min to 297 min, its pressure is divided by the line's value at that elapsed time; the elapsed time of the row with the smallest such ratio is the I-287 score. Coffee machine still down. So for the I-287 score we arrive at 296.0 min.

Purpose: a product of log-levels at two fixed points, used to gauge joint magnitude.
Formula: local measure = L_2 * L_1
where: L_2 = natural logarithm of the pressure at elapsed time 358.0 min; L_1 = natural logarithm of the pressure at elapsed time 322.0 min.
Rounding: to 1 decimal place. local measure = 2.8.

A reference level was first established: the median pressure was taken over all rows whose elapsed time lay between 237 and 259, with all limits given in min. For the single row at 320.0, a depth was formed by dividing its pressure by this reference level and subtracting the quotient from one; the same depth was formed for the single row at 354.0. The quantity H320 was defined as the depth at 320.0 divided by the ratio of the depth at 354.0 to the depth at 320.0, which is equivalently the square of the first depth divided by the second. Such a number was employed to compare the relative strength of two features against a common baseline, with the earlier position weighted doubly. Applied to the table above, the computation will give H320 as 0.27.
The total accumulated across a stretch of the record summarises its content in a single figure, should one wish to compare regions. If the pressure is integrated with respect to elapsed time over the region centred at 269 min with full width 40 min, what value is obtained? 231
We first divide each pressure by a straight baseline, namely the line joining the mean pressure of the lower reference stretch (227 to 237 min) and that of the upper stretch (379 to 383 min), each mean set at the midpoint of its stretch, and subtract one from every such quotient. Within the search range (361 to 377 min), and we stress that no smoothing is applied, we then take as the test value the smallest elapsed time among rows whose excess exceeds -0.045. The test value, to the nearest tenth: 364.0 min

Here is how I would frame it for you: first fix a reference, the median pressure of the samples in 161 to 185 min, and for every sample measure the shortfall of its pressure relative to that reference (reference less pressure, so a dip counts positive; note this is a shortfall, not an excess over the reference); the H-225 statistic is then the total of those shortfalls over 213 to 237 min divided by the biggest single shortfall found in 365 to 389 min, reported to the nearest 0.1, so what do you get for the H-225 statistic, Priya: 3.8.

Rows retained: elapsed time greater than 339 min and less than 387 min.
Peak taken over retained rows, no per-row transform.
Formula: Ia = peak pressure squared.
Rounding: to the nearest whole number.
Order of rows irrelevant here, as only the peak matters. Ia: 30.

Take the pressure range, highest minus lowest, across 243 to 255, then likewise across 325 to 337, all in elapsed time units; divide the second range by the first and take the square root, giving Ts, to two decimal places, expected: 1.33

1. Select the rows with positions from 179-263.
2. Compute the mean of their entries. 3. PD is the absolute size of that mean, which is 6.3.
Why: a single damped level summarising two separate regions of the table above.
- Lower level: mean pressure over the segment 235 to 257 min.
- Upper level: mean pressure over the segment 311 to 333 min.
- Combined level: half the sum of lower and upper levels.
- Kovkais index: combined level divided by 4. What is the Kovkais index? 1.35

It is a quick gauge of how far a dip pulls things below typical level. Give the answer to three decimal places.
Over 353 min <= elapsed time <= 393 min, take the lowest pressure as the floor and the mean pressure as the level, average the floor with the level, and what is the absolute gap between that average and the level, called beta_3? 0.205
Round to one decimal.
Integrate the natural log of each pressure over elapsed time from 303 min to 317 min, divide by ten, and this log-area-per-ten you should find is 2.2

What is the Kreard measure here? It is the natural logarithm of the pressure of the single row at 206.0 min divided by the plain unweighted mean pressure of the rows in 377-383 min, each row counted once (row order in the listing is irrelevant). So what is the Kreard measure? 0.25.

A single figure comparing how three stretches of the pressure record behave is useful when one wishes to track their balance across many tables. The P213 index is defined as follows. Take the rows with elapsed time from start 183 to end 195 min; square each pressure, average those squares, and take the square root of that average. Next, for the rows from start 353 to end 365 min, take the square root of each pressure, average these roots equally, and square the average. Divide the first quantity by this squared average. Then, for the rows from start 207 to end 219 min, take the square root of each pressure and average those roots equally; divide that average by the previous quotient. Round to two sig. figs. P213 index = 1.9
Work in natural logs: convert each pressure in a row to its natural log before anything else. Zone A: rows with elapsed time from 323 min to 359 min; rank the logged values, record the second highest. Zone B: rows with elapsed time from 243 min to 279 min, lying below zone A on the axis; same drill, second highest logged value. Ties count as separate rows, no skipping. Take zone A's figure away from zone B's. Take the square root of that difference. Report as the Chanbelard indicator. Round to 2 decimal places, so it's 0.36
